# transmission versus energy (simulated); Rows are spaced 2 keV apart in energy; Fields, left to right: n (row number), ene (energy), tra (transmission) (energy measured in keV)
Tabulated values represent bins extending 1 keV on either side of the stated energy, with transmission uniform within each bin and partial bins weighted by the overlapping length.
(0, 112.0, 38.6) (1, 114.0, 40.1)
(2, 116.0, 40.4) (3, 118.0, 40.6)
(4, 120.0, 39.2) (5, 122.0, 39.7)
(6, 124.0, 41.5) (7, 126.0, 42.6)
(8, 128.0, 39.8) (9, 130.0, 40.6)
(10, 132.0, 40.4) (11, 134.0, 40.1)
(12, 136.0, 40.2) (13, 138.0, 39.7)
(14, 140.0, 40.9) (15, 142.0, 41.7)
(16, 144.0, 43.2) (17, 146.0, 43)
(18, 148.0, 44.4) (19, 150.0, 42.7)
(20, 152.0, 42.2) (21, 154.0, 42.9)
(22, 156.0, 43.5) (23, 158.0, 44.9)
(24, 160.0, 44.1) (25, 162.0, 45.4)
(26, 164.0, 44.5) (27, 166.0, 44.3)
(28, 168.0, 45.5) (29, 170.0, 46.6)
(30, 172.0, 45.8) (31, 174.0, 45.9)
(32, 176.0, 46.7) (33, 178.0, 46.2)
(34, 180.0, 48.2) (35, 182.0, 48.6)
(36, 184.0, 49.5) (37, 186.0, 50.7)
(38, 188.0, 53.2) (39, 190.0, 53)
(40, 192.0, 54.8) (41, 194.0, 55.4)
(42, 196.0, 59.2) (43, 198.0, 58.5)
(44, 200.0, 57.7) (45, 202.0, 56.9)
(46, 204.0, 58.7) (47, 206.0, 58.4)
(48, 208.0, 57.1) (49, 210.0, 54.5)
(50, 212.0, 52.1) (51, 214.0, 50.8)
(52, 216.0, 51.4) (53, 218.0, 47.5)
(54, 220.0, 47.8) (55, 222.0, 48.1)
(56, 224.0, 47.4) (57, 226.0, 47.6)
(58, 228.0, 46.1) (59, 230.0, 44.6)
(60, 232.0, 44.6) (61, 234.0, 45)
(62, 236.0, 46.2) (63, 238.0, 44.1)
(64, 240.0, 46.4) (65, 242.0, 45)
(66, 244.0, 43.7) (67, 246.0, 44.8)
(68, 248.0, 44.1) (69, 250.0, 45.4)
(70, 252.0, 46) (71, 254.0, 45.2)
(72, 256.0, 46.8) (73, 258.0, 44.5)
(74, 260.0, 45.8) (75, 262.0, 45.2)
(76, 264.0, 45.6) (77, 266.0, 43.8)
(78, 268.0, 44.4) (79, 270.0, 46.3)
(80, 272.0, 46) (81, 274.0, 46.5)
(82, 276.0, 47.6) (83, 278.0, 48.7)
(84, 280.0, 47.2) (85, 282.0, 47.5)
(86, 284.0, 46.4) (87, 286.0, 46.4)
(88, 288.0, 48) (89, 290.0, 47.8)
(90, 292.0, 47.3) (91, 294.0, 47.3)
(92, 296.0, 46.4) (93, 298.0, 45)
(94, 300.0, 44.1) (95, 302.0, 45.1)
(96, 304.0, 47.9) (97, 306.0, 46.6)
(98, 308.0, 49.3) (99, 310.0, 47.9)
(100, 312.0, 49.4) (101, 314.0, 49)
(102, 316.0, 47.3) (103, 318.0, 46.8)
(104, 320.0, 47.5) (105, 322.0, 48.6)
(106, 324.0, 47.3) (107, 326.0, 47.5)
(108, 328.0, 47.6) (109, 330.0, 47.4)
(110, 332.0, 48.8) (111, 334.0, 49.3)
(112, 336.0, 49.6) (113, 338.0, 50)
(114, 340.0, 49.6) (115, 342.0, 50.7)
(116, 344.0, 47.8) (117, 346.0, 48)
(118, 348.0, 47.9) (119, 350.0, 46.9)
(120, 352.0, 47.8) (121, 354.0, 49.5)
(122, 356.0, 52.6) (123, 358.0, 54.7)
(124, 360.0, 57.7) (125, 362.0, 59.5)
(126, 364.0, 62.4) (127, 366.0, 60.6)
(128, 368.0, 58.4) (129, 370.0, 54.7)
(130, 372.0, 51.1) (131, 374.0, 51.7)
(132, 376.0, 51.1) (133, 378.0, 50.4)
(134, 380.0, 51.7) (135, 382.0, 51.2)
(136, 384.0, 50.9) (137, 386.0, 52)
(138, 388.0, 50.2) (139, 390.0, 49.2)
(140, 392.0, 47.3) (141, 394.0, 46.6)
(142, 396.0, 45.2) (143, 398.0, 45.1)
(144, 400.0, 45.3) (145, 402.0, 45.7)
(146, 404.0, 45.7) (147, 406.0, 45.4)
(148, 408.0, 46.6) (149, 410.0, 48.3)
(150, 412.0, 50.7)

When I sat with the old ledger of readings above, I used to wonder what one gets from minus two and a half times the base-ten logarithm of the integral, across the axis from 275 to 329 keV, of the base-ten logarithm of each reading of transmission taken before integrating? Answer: -4.9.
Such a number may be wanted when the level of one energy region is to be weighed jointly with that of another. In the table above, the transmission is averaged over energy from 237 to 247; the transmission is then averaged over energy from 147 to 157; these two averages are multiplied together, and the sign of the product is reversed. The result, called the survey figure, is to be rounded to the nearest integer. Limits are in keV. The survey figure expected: -1933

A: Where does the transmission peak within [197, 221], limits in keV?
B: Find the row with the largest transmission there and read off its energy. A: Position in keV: 204.0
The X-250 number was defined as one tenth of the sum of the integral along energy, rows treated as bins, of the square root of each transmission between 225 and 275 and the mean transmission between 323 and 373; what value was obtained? 38.8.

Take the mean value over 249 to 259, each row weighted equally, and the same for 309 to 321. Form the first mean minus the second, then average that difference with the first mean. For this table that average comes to 21.6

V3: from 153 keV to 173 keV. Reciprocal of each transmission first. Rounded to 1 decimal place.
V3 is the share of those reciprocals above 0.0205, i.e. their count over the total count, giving 1.0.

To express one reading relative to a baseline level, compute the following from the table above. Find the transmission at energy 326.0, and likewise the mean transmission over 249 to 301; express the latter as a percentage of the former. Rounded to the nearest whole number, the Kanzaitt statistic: 97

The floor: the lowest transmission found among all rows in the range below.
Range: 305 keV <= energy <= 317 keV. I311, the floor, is 46.6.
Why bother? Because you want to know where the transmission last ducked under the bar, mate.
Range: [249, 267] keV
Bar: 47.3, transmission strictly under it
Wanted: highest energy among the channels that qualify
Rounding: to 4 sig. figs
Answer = 266.0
